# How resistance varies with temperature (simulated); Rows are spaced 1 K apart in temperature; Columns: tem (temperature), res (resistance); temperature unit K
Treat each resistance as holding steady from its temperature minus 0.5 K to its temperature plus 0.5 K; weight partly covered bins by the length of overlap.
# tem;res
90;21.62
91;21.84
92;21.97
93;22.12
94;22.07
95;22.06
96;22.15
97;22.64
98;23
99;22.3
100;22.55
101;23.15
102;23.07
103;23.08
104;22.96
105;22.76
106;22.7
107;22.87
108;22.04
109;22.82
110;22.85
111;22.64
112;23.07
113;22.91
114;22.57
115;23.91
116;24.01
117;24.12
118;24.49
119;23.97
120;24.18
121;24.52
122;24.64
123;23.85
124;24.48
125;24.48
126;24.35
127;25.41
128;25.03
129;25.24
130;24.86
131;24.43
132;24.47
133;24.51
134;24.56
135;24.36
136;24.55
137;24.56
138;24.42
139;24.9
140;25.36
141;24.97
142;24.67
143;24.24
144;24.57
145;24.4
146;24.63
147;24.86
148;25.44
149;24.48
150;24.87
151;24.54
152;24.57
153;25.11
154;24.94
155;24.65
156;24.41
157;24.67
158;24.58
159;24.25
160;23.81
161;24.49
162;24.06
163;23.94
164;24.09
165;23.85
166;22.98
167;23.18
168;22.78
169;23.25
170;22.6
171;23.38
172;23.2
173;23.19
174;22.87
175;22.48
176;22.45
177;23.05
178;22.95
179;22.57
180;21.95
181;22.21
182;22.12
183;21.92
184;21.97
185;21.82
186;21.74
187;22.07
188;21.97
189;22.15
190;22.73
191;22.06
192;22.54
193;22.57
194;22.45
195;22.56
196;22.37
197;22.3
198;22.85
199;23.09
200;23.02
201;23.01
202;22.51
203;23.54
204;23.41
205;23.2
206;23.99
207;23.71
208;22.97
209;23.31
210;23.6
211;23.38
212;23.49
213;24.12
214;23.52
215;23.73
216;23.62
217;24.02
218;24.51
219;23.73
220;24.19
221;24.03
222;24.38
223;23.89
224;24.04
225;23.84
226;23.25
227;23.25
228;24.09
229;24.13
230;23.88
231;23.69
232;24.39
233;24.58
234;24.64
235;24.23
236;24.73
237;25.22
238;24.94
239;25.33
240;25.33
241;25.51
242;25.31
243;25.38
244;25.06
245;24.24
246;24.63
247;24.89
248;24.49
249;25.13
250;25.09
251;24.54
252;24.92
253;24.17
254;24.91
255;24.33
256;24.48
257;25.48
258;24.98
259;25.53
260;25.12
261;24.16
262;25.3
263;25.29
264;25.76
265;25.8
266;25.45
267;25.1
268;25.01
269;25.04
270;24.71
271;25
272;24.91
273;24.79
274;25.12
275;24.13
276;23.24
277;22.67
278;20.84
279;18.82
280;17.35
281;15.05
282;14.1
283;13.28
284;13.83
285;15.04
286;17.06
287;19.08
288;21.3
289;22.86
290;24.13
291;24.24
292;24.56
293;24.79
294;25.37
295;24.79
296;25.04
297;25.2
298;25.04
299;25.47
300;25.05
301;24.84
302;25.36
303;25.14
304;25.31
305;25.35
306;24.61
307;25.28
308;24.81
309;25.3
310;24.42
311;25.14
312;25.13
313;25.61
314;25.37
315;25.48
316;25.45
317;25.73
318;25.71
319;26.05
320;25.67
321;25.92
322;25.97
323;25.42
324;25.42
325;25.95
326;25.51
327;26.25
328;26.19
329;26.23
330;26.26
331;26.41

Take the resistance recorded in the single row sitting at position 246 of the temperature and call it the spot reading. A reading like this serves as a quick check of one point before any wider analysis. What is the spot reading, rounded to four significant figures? 24.63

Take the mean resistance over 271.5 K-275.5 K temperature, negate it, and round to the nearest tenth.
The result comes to -24.7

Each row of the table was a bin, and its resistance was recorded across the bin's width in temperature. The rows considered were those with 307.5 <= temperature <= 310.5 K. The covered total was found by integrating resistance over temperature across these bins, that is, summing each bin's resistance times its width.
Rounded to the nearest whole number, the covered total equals 75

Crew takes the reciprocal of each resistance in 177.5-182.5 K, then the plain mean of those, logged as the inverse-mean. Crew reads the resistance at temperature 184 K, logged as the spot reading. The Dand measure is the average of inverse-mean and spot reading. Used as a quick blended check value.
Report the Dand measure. 11.0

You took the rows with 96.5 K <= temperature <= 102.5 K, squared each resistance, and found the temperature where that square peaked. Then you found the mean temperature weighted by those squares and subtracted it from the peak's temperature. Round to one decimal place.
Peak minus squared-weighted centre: 1.5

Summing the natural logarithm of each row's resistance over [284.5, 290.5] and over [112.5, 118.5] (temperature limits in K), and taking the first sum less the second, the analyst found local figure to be -1.11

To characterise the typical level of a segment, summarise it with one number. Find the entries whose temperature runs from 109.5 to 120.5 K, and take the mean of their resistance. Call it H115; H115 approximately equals 23.5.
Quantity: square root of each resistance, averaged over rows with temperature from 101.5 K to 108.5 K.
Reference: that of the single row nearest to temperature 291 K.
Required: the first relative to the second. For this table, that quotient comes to 0.97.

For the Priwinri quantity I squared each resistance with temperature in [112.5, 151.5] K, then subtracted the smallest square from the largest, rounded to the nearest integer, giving 138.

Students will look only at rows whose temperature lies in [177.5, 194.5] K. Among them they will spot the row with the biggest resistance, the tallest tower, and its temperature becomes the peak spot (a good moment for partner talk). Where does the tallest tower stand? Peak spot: 178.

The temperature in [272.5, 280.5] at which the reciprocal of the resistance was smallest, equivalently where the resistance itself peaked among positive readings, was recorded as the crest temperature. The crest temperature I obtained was 274 K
